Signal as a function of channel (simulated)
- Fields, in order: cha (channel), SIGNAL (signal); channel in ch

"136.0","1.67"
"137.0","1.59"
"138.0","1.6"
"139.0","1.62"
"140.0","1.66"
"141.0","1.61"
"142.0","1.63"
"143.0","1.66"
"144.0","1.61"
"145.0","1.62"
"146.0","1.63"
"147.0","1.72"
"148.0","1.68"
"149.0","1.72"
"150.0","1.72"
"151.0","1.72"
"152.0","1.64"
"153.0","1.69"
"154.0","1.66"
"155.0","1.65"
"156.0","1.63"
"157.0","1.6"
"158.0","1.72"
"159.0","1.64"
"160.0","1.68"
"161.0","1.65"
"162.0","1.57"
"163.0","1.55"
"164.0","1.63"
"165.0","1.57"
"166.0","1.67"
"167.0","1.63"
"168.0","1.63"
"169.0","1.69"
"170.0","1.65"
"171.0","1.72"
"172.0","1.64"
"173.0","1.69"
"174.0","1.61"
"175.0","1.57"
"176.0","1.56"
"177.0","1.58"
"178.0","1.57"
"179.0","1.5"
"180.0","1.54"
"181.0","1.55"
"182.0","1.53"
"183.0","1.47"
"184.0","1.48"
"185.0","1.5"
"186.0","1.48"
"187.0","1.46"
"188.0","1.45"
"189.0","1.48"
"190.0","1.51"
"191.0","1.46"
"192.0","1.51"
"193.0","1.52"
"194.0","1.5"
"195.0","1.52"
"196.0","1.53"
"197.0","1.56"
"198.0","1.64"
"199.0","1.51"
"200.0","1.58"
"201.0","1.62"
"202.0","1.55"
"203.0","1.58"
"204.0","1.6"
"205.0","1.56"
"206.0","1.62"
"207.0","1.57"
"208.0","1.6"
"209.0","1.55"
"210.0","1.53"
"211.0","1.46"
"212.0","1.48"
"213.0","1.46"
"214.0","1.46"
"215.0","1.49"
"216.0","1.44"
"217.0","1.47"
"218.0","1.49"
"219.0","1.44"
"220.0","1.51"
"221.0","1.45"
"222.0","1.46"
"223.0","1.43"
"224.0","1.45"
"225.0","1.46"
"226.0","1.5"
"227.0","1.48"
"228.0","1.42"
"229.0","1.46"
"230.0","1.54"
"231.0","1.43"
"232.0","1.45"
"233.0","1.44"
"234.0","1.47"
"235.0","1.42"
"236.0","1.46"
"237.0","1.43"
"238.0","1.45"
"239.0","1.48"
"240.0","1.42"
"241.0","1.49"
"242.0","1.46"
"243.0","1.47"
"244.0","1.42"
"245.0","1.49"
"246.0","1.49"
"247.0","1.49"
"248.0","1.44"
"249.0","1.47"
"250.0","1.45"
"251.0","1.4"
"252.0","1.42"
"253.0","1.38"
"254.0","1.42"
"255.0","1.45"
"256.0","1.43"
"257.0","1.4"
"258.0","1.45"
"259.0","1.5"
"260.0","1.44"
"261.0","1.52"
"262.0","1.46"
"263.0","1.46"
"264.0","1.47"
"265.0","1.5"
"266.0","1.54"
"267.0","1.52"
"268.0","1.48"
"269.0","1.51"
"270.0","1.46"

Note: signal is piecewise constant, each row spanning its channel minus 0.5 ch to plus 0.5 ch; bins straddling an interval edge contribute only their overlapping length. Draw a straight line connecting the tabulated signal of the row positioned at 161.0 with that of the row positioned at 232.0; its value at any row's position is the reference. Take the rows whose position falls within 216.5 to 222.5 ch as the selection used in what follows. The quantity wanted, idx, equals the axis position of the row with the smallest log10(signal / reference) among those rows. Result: 219.0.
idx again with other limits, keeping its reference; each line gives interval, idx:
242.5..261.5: 253.0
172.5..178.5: 176.0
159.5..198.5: 188.0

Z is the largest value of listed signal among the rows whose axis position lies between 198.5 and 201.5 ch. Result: 1.62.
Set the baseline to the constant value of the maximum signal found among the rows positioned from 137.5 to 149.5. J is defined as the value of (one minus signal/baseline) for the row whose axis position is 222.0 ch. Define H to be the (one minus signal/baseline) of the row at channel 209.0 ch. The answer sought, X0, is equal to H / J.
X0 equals 0.65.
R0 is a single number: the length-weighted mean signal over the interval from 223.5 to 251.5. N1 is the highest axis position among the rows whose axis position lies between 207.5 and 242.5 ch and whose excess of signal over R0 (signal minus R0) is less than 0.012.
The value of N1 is 242.0 ch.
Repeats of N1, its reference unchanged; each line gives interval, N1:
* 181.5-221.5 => 221.0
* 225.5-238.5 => 238.0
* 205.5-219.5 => 219.0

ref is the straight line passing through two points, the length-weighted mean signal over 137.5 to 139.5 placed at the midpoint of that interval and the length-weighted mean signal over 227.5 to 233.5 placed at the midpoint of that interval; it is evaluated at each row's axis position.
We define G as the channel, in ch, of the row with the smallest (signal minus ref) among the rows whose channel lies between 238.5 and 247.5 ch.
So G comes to 240.0 ch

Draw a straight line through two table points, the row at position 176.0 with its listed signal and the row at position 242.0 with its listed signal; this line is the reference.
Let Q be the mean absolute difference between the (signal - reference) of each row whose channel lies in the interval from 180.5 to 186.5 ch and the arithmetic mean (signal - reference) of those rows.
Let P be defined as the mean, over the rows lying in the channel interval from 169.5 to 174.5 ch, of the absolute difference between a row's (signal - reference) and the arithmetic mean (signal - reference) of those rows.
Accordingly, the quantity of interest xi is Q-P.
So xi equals -0.011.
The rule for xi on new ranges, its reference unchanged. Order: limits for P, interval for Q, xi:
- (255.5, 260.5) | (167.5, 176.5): 0.015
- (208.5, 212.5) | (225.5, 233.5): -0.004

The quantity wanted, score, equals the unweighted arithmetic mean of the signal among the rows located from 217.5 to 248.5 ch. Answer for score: 1.46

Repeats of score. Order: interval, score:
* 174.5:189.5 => 1.51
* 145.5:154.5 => 1.69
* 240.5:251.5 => 1.46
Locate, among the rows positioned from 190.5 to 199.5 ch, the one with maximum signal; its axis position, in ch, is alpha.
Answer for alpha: 198.0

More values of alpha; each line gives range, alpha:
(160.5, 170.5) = 169.0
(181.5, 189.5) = 182.0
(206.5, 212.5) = 208.0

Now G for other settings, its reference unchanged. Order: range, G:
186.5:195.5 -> 188.0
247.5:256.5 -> 253.0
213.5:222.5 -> 216.0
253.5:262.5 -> 257.0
